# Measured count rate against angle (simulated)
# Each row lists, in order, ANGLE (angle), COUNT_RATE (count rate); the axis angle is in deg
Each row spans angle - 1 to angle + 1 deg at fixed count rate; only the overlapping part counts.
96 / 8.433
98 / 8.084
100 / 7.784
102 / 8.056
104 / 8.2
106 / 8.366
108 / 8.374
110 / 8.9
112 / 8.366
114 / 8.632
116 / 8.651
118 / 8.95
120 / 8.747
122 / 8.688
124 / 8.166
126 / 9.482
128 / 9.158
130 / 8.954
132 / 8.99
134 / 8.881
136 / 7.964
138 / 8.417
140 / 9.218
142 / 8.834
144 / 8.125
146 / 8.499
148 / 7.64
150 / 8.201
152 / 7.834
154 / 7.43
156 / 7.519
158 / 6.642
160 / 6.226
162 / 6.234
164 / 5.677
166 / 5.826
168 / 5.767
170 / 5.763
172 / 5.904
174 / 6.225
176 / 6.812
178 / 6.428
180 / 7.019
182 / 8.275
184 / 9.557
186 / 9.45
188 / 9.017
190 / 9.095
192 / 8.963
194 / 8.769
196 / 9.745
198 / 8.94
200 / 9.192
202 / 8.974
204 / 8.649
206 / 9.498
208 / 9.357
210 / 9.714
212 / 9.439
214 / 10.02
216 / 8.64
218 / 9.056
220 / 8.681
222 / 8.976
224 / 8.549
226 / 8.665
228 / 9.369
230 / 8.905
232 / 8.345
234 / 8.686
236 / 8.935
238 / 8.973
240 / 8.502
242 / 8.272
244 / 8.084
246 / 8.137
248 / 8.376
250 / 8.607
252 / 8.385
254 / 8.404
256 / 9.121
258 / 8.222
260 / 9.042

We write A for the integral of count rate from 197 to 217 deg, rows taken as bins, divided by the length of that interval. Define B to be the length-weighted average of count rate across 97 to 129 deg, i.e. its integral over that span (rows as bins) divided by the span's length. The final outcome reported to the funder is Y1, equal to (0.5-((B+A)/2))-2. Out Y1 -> -10.4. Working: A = 9.2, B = 8.5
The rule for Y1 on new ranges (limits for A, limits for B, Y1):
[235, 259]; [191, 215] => -10.4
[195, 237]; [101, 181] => -9.9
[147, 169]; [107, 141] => -9.3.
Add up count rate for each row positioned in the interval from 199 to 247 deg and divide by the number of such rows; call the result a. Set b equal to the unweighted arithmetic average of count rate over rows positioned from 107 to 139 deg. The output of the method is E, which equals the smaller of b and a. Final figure 8.7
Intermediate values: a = 8.9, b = 8.7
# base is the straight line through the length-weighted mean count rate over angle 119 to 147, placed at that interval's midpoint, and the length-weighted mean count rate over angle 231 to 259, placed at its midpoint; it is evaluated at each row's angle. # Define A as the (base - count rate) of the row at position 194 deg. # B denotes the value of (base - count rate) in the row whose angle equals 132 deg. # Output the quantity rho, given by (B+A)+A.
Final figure -0.6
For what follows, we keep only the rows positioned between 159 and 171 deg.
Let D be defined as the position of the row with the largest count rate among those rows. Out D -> 162 deg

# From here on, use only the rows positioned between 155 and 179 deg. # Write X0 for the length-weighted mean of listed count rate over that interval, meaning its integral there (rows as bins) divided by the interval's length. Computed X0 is 6.3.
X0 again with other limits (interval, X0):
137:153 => 8.3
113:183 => 7.7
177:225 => 8.9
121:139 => 8.7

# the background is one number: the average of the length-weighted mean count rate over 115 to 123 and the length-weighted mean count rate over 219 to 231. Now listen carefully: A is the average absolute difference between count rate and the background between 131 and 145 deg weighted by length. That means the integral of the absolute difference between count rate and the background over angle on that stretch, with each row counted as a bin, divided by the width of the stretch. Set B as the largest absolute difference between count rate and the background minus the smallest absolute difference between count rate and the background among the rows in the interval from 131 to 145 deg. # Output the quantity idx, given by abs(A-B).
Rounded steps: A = 0.37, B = 0.82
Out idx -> 0.45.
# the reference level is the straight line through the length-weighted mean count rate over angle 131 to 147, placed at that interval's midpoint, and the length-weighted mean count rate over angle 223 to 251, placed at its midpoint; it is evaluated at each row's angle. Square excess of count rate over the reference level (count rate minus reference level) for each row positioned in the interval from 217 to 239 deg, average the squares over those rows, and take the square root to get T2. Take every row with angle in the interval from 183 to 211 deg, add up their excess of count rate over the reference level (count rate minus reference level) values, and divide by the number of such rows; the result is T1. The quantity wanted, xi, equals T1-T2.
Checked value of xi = 0.3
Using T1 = 0.6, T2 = 0.4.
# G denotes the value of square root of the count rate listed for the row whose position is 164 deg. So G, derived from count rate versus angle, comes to 2.38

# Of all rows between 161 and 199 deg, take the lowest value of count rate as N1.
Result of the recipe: 5.677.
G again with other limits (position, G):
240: 2.92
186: 3.07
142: 2.97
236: 2.99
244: 2.84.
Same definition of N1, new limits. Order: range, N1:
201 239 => 8.345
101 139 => 7.964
